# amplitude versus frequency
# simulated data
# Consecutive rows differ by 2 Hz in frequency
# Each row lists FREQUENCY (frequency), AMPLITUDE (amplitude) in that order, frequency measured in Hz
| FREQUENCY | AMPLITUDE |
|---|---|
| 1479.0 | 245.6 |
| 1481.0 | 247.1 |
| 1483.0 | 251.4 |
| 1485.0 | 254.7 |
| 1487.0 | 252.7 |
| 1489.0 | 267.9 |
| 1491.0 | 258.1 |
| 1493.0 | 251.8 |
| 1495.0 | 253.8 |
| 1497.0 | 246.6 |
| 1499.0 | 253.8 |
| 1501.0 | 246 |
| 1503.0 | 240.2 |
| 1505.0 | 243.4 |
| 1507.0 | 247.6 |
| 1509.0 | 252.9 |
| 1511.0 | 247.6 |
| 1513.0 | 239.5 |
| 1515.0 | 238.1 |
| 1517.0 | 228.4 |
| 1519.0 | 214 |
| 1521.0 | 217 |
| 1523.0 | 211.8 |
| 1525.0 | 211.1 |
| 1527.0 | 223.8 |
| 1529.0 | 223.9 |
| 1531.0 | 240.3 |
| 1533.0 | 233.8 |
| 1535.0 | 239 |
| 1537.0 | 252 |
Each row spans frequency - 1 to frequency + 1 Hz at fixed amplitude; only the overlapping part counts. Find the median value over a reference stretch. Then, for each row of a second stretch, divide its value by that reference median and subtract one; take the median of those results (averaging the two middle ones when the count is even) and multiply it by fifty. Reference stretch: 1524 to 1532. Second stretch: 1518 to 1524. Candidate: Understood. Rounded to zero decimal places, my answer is -2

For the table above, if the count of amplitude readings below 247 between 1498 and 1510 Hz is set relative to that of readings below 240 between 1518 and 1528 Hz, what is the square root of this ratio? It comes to 0.77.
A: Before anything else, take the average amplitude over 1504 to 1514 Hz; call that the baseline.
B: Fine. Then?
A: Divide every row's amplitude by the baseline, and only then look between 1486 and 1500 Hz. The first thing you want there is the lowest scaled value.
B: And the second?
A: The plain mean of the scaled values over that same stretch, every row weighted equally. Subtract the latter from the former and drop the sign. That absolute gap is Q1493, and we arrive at 0.034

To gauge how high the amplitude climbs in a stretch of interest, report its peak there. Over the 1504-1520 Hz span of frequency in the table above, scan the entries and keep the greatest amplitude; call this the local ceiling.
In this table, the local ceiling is 252.9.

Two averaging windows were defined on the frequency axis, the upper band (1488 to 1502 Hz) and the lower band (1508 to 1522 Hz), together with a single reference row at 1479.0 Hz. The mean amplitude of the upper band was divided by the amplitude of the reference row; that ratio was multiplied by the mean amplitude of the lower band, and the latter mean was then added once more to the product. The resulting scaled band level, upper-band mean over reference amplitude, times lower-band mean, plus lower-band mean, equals 476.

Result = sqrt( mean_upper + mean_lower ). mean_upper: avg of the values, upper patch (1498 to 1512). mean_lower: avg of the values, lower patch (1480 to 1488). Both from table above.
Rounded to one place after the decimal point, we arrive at 22.3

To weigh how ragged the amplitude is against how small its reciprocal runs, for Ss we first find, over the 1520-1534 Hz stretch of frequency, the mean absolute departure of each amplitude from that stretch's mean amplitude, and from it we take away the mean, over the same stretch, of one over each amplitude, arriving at 8.4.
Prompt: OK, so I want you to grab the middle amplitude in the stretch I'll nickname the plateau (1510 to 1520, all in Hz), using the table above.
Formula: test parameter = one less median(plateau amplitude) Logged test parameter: -237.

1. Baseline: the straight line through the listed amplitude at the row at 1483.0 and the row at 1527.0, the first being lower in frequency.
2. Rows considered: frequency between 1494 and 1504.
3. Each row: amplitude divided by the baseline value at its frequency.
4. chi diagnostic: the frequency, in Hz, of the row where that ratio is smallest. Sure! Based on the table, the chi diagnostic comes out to 1503.0 Hz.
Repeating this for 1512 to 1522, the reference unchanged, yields 1519.0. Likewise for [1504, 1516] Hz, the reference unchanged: 1505.0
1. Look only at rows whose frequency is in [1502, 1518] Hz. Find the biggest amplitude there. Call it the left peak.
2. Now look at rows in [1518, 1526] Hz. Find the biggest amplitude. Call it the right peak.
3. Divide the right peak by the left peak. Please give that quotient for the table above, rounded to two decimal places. 0.86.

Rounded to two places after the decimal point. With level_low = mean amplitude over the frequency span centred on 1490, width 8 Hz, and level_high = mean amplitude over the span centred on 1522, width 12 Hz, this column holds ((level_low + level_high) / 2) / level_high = 1.09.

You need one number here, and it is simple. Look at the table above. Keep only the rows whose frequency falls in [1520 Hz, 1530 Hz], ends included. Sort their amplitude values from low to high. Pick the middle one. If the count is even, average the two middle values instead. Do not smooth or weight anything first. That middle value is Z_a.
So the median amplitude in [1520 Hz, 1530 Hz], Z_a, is 217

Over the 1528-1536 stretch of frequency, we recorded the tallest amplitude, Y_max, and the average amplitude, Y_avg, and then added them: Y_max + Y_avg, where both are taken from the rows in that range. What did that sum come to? 475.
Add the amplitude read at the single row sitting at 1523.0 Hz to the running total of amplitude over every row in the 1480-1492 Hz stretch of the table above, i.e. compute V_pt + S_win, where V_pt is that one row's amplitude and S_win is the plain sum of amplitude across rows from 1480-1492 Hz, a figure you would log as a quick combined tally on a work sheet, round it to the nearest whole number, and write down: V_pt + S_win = 1744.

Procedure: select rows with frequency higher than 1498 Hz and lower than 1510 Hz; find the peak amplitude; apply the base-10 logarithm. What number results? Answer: 2.40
